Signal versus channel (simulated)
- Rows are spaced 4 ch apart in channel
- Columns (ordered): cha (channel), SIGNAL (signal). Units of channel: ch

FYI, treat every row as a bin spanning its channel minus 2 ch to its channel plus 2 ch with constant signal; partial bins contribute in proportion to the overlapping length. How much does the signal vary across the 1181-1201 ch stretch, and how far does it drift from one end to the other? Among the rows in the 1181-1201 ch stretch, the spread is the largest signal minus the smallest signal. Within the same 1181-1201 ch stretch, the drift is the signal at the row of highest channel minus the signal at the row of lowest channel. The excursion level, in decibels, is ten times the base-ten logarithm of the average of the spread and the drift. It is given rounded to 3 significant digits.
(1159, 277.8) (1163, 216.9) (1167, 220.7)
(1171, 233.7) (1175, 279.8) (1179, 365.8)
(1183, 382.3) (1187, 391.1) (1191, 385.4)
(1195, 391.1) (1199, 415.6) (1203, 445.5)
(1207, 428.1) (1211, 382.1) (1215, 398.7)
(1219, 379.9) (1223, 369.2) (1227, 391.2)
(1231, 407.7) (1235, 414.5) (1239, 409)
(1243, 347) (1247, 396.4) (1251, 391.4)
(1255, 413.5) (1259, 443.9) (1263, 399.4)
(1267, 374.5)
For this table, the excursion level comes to 15.2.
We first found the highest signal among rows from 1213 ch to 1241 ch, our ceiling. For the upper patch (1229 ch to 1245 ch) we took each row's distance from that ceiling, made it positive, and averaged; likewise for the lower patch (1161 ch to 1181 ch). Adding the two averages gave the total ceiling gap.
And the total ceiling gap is 171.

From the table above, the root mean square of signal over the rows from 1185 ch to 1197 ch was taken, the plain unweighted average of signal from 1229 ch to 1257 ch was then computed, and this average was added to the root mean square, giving 786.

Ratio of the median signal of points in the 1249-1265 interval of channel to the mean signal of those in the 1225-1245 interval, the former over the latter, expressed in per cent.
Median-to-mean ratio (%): 103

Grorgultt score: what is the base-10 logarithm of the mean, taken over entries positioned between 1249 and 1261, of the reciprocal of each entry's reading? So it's -2.62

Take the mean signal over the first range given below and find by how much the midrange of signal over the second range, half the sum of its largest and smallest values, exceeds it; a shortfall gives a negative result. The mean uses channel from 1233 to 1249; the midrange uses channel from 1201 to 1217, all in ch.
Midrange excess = 22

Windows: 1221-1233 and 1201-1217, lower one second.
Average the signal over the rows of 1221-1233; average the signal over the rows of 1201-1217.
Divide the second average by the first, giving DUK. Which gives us 1.06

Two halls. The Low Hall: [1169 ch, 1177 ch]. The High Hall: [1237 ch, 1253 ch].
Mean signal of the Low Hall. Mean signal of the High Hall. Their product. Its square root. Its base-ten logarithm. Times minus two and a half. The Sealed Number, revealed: -6.25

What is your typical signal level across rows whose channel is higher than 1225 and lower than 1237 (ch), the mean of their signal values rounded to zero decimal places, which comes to 404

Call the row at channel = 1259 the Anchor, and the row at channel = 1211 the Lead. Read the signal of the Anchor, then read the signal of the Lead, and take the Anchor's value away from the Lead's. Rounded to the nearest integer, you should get -62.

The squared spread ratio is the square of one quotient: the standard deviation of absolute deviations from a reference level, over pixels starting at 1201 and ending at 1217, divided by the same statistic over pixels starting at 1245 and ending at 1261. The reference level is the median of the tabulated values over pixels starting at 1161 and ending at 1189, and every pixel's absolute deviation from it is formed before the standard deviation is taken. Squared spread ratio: 1.4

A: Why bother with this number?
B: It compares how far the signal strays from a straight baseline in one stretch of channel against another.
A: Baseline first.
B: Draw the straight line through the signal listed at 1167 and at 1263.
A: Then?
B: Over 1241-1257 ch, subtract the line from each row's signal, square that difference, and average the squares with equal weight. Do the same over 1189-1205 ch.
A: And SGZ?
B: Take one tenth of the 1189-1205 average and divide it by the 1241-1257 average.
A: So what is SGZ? 3.6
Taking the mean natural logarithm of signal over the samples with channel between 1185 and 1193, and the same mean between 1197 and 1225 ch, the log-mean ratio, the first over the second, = 0.994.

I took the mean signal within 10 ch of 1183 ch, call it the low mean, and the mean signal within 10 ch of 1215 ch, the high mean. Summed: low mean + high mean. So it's 752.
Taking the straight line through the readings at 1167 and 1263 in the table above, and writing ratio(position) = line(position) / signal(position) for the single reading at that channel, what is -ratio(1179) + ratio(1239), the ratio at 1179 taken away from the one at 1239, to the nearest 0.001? 0.203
